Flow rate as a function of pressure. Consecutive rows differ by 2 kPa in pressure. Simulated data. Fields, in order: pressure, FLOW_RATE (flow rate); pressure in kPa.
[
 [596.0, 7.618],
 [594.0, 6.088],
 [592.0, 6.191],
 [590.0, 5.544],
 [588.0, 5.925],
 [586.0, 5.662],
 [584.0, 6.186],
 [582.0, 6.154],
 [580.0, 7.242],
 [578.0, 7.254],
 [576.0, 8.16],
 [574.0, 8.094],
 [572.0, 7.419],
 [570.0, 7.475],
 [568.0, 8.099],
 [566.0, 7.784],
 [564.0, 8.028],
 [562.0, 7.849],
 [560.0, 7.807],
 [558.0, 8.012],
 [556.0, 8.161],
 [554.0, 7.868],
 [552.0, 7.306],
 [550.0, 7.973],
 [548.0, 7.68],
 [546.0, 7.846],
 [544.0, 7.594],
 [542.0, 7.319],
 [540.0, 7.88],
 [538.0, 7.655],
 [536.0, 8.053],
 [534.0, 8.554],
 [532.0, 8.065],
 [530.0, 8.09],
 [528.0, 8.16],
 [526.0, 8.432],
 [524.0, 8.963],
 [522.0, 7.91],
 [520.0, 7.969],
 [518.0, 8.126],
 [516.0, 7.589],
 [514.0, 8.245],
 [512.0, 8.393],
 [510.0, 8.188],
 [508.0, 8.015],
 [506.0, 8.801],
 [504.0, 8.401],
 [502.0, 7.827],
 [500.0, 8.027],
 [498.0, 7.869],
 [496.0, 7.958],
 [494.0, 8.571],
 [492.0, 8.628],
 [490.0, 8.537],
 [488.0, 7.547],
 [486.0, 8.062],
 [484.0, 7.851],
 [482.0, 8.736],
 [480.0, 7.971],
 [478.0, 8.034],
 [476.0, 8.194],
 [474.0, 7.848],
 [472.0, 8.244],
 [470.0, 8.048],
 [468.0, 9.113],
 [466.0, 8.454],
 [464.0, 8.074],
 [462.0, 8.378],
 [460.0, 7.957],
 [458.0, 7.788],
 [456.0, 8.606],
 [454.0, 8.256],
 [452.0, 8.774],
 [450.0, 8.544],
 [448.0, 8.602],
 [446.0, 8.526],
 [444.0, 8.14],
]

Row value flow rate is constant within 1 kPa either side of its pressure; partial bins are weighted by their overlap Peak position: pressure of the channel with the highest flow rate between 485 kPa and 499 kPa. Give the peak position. 492.0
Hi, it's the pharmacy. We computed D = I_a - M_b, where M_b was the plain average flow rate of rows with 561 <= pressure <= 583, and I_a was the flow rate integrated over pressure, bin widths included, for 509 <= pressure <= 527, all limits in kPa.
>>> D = 140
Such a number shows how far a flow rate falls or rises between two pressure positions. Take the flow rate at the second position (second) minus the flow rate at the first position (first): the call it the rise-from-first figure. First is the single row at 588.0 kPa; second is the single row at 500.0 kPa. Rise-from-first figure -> 2.1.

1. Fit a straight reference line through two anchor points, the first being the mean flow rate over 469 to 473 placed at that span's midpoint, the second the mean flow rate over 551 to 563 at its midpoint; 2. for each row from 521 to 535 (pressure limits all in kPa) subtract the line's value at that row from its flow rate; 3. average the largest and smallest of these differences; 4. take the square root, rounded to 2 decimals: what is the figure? 0.69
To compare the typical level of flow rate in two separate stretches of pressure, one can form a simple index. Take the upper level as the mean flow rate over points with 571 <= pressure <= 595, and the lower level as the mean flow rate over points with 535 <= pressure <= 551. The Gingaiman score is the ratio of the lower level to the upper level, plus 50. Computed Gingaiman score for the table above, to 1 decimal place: 51.2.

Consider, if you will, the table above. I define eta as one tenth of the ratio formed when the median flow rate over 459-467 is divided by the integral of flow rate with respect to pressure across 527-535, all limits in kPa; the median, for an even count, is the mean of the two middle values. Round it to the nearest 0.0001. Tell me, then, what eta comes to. 0.0125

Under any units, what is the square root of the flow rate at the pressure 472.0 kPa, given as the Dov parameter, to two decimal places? 2.87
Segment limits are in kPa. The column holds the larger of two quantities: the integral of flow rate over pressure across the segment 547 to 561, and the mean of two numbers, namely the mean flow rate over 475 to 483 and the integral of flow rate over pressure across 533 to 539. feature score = 110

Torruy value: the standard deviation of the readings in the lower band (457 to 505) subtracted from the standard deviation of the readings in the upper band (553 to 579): -0.07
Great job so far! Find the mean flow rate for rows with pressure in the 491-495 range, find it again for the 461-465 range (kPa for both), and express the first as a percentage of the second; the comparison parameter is 105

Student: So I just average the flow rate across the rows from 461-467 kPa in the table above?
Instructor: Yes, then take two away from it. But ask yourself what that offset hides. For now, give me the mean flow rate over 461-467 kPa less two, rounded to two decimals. 6.30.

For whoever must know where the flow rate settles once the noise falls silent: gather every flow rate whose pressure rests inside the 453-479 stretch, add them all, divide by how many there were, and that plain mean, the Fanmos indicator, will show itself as 8.23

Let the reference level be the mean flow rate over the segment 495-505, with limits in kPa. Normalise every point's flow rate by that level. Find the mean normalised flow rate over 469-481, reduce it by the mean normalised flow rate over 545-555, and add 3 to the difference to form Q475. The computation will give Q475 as 3.040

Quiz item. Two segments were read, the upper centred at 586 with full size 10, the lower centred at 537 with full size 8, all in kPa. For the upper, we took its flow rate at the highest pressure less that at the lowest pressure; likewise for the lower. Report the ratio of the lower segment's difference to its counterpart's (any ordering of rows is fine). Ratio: 1.1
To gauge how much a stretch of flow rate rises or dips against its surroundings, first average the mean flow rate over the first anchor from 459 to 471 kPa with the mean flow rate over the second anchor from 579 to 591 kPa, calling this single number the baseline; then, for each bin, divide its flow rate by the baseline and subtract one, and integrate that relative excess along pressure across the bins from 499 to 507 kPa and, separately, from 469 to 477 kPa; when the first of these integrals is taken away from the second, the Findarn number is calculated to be -0.2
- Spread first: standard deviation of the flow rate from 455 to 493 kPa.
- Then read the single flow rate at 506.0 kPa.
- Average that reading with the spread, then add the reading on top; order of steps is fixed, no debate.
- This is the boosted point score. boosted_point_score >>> 13.4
